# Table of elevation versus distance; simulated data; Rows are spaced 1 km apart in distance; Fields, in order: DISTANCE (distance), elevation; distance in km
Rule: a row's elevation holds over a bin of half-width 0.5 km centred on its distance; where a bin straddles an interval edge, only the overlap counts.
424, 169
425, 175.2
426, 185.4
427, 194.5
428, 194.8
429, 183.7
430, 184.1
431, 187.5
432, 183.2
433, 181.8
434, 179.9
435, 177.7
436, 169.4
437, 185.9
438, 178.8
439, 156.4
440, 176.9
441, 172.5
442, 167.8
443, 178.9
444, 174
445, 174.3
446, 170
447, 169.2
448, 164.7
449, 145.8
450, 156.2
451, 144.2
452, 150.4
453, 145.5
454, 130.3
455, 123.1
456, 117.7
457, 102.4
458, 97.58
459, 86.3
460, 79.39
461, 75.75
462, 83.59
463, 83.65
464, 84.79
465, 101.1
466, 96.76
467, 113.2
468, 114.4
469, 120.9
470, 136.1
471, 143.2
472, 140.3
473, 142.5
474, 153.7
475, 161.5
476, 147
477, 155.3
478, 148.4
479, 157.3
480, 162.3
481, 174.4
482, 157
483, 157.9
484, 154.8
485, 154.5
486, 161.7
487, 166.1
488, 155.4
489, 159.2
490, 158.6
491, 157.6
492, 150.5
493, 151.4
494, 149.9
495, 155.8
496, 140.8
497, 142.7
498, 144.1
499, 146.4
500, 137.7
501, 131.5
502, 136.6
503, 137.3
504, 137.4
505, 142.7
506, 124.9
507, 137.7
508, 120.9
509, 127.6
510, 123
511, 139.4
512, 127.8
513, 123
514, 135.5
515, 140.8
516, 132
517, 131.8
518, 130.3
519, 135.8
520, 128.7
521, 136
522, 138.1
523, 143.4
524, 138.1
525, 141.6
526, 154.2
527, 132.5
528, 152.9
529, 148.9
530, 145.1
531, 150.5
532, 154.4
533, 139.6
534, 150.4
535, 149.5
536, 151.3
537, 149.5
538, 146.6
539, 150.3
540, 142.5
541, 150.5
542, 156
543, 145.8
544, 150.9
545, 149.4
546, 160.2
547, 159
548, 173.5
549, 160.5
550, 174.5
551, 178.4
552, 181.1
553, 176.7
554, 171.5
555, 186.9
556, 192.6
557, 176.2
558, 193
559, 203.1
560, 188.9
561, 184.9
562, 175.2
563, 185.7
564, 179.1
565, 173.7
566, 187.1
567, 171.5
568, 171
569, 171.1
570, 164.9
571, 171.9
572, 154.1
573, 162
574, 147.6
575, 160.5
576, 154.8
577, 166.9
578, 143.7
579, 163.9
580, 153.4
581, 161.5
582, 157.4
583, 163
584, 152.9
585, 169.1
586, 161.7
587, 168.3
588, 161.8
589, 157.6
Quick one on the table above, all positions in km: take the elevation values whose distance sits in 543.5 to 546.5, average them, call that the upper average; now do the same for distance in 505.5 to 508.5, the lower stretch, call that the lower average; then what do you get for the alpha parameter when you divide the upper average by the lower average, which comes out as 1.20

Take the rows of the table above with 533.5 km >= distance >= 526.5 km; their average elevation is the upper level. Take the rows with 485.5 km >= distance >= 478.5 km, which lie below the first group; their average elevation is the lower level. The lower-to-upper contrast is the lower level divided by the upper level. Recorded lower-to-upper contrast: 1.09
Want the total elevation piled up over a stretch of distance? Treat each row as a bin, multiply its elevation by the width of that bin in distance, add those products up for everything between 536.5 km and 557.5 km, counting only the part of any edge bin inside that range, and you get 3433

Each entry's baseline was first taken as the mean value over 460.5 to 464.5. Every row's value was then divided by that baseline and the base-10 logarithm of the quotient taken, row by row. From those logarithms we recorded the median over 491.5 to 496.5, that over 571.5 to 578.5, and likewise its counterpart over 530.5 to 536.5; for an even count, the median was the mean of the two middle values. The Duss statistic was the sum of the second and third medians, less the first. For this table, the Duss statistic 0.28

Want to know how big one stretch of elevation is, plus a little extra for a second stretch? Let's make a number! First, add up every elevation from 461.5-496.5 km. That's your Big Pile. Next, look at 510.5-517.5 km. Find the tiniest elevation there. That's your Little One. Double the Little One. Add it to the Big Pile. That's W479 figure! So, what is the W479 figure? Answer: 5198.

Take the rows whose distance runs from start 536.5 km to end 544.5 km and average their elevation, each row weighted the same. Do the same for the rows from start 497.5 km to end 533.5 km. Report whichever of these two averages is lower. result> 137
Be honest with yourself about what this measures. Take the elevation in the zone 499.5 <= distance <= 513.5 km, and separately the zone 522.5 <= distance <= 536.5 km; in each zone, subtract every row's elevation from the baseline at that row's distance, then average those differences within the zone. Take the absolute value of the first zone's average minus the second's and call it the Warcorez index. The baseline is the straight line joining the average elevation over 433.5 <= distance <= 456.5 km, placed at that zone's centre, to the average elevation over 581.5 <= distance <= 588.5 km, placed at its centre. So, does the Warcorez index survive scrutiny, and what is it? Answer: 15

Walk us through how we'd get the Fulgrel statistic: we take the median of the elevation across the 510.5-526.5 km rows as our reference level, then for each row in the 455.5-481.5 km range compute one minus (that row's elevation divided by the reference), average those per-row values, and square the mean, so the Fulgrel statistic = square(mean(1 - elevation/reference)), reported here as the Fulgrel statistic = 0.010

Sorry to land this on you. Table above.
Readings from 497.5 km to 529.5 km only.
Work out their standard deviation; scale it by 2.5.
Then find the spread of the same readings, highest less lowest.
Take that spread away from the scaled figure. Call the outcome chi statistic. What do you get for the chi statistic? -13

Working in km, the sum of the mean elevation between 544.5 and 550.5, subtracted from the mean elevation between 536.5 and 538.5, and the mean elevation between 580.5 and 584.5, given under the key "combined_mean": 144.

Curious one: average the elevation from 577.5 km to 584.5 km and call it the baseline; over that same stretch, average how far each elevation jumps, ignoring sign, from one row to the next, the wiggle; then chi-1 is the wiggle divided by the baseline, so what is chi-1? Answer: 0.062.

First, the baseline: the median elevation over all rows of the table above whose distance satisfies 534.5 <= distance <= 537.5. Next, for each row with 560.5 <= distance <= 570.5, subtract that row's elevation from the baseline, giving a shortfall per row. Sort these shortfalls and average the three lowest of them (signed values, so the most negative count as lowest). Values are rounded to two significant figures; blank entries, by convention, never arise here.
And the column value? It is -36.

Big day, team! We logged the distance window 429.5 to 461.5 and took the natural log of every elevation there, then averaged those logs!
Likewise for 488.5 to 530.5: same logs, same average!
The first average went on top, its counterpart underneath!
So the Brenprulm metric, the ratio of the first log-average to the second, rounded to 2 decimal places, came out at 1.01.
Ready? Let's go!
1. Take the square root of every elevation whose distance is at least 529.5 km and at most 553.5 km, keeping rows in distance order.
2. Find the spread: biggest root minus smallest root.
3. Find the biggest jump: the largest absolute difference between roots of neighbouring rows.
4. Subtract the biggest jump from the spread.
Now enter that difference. 1.0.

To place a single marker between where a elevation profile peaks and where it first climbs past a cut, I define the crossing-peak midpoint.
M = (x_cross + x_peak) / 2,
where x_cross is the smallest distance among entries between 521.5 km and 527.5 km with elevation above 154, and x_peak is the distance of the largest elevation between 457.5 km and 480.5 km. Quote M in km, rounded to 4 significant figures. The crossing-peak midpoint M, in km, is 503.0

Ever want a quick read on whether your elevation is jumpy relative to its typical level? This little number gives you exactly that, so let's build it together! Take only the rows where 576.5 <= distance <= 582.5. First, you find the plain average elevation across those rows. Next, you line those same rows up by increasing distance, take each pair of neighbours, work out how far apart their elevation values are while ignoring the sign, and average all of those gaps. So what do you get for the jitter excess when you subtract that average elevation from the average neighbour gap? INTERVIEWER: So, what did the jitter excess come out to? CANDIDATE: -145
